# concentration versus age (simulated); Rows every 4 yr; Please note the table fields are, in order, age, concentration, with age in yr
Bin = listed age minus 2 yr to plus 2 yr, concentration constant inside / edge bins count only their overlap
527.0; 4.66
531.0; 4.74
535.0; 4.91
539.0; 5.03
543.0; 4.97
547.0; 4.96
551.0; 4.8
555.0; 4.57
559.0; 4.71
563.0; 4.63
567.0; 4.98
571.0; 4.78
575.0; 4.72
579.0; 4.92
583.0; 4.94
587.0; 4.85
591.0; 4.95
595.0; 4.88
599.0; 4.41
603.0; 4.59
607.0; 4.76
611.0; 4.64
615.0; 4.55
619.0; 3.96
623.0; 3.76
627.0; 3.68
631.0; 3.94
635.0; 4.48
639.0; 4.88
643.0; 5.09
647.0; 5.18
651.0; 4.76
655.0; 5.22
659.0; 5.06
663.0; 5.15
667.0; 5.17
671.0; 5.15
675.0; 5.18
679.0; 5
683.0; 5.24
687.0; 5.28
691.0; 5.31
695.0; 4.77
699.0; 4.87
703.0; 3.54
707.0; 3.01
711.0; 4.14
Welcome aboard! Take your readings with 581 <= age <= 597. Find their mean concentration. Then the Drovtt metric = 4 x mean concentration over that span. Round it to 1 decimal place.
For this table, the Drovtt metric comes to 19.6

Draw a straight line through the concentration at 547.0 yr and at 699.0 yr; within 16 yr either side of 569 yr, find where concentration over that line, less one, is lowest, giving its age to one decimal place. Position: 555.0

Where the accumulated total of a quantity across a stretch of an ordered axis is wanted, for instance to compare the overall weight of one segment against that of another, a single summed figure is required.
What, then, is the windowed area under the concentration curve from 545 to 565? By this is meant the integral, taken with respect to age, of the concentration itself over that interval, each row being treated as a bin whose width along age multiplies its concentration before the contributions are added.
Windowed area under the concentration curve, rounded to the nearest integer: 95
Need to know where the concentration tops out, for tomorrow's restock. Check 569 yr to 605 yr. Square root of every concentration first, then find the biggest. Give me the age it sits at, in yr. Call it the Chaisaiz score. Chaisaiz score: 591.0 yr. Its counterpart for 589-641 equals 591.0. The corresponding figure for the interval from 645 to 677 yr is 655.0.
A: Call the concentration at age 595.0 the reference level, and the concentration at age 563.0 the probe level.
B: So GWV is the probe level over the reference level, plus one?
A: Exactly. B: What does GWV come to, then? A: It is 1.9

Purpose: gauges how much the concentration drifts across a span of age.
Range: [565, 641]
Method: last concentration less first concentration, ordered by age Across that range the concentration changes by -0.10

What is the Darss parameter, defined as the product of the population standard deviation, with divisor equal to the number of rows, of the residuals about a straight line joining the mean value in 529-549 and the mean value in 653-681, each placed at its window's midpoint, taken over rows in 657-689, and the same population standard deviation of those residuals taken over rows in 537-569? 0.014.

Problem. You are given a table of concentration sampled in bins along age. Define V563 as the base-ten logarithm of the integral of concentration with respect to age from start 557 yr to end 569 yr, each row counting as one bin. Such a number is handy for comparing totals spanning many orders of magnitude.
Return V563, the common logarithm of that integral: 1.76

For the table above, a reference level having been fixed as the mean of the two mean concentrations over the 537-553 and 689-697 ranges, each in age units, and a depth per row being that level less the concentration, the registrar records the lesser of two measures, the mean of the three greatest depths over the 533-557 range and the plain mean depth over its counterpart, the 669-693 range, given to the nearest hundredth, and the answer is -0.20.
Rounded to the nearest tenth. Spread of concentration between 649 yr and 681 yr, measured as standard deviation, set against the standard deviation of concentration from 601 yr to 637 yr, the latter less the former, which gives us 0.3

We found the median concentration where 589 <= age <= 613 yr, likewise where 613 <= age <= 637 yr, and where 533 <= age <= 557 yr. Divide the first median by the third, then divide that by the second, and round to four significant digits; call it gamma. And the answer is 0.2411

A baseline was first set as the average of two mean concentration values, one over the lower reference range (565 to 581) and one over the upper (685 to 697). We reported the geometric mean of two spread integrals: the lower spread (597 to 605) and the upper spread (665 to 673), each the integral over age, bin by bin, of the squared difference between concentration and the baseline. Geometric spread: 0.69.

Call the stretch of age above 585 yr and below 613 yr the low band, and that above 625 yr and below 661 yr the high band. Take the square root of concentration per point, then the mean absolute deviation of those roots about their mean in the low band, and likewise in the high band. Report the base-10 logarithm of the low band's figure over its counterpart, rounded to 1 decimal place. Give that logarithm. -0.5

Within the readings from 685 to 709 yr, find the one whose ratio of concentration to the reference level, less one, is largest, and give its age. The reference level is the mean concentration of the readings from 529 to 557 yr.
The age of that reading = 691.0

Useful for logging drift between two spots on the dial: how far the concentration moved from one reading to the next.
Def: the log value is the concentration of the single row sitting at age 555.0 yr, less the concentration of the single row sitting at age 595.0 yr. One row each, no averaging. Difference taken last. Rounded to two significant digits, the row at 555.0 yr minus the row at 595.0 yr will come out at -0.31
